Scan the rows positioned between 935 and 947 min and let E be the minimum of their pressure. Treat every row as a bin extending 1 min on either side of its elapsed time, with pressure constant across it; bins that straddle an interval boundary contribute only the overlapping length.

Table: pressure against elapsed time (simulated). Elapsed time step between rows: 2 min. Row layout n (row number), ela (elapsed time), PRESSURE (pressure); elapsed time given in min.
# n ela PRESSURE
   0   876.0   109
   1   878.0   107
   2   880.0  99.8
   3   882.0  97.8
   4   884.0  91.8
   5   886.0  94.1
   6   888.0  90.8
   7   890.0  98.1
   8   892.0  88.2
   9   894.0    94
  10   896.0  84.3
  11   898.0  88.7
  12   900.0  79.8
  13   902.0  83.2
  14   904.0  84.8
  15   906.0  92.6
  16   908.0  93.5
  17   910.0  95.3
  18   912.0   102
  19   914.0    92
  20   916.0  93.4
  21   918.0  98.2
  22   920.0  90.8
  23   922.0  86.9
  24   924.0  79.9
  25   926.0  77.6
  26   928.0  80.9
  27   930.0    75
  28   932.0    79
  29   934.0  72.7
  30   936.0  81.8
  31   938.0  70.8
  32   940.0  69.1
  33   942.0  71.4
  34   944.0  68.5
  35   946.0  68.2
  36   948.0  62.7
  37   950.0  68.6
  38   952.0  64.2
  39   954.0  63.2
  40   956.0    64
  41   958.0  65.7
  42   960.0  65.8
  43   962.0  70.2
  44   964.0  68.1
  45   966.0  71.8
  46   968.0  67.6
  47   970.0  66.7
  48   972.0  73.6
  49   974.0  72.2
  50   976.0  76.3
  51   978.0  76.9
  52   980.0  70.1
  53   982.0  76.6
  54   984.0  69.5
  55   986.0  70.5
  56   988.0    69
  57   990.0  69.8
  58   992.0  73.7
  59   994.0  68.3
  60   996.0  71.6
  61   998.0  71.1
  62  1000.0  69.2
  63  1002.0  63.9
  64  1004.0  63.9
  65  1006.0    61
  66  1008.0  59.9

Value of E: 68.2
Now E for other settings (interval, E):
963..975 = 66.7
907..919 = 92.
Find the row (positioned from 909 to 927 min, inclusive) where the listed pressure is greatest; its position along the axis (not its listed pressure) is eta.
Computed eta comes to 912.0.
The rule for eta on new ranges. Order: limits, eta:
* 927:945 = 936.0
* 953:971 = 966.0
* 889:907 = 890.0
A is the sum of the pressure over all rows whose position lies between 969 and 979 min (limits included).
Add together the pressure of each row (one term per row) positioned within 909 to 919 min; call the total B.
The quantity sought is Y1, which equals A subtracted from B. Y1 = 115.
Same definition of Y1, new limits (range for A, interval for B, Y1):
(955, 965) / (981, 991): 22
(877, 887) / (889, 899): -37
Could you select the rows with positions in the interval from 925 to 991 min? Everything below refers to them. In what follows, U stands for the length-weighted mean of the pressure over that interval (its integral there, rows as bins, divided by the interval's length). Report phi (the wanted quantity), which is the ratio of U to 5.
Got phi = 14.2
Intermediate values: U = 70.9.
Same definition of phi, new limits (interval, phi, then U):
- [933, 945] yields 14.5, 72.4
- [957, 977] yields 14.0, 69.8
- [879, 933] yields 17.9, 89.4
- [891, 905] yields 17.2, 86.1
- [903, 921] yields 18.7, 93.6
